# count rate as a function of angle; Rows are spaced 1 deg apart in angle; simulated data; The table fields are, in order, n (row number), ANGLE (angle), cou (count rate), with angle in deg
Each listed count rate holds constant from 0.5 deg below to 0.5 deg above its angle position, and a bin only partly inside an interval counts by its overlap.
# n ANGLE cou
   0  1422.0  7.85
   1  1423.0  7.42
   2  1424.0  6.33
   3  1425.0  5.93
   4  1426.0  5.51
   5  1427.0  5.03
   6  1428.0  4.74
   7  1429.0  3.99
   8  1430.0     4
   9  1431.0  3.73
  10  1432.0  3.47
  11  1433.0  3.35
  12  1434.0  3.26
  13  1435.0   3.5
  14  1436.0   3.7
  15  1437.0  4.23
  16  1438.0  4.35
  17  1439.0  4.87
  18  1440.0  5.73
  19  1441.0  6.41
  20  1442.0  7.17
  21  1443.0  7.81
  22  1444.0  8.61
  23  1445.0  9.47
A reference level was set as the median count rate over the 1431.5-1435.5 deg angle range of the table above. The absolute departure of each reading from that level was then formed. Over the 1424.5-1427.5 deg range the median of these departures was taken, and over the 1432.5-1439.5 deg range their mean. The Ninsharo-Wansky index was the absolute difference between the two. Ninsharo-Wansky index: 1.6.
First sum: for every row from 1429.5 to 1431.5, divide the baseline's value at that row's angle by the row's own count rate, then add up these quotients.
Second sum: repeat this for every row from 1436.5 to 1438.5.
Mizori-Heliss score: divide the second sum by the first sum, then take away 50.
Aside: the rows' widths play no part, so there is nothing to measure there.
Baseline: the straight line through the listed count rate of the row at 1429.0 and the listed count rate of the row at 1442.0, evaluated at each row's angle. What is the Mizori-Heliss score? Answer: -48.7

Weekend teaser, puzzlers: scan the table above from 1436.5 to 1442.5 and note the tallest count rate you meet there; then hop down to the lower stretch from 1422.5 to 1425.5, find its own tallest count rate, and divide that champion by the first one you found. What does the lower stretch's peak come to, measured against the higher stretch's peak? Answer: 1.0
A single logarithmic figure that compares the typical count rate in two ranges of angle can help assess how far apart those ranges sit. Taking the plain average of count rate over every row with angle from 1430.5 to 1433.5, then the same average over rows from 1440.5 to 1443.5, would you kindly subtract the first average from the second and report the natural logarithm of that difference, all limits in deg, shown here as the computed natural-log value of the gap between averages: 1.3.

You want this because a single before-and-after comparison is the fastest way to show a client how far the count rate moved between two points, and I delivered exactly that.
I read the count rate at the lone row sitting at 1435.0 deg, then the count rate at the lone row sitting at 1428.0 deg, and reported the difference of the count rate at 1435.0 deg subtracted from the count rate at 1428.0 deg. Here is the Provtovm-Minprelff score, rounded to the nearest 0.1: 1.2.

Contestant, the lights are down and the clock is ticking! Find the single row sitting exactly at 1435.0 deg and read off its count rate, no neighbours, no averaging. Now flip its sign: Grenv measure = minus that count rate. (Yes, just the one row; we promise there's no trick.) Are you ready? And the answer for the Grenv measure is -3.5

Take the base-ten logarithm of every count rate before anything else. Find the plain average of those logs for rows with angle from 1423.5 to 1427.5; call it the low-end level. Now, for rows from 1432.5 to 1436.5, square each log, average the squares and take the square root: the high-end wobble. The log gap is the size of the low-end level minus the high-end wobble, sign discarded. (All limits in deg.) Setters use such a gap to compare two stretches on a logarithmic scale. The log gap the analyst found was 0.22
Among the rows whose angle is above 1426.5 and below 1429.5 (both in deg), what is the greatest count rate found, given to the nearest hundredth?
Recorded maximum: 5.03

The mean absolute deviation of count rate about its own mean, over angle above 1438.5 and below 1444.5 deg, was 1.10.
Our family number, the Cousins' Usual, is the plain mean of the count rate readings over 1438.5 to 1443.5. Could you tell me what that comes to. 6.4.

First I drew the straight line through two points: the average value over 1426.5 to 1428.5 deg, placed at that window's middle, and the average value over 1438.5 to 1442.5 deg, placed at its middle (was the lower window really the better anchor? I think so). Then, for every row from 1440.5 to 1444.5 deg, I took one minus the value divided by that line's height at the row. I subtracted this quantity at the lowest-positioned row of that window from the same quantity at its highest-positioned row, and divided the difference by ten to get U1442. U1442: -0.030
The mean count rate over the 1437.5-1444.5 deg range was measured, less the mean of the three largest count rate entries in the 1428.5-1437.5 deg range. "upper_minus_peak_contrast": 2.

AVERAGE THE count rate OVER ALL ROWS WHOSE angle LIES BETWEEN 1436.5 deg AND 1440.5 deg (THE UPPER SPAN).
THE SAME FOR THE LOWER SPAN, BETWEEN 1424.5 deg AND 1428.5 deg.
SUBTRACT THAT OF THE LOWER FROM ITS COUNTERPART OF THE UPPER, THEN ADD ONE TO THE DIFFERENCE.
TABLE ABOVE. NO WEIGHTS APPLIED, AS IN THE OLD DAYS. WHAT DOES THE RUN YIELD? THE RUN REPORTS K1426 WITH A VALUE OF 0.5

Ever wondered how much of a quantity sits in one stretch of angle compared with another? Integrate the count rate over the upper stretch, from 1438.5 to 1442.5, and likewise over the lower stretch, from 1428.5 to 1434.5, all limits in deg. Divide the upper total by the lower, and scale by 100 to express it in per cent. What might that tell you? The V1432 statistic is 111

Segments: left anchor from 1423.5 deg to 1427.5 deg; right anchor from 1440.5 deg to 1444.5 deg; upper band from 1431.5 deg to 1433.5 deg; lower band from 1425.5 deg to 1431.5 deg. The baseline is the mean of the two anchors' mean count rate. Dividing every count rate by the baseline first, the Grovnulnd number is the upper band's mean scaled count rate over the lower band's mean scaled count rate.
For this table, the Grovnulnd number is 0.76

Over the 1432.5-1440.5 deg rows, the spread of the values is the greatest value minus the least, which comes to 2.5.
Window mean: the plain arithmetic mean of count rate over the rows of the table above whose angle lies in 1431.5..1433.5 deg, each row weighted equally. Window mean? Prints 3.4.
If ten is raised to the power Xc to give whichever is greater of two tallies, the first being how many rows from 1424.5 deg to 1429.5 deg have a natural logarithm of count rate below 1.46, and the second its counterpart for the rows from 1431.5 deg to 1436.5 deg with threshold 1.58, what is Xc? 0.70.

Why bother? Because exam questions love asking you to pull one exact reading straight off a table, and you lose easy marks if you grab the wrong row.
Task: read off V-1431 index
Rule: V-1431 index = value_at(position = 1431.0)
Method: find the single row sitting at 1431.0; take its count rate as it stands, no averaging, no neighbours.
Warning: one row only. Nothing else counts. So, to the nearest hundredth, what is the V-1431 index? 3.73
